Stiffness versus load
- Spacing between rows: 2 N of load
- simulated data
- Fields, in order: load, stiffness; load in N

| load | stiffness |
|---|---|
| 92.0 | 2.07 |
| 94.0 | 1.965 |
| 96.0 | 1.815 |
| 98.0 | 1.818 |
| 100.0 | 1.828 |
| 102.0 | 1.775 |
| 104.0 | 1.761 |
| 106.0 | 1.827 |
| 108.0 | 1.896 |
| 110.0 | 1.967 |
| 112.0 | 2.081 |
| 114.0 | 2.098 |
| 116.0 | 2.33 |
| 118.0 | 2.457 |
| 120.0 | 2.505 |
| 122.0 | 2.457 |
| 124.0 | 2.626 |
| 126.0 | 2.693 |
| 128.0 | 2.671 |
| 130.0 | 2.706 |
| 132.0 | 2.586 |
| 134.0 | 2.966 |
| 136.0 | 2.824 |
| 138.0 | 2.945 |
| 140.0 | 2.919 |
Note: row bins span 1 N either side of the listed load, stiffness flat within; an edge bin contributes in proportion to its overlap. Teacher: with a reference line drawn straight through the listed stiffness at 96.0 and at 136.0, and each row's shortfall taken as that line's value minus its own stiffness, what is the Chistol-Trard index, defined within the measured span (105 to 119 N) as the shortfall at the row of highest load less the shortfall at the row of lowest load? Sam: -0.33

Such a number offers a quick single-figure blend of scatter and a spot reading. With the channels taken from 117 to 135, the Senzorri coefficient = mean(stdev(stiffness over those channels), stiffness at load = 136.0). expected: 1.49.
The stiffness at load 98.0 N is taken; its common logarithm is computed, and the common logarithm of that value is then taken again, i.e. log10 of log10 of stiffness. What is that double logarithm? -0.59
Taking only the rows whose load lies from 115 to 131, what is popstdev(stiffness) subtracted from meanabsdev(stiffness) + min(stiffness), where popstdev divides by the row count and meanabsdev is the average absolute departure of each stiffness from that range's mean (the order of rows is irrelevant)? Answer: 2.3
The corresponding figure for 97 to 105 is 1.8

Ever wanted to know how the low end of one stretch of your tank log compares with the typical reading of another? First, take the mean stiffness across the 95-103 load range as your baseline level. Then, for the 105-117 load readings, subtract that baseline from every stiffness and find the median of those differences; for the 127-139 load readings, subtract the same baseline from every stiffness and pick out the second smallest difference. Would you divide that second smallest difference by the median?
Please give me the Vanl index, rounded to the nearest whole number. 4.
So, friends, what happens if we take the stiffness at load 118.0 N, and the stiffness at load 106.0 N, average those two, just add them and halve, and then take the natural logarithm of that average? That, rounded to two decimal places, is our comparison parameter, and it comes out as 0.76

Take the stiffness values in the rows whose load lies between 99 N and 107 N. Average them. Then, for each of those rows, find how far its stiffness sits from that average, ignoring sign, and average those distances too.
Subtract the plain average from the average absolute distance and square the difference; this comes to 3.1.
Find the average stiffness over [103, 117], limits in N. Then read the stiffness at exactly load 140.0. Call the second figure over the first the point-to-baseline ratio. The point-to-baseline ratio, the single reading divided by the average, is 1.46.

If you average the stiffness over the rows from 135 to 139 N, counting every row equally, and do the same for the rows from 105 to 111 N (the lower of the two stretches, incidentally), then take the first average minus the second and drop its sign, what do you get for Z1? 1.0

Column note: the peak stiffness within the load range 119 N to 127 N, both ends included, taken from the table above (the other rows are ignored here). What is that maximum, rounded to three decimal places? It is 2.693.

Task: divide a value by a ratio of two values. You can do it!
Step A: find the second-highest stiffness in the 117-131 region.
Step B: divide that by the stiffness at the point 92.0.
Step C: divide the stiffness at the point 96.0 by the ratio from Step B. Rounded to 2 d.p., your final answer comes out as 1.40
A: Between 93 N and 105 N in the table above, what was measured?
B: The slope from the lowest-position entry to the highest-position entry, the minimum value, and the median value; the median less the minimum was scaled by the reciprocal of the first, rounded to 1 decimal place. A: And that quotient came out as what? -2.7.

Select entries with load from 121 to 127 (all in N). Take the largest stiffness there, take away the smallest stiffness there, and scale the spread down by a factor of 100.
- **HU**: 0.0024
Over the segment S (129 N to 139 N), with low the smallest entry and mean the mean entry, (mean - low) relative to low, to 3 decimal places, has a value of 0.085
